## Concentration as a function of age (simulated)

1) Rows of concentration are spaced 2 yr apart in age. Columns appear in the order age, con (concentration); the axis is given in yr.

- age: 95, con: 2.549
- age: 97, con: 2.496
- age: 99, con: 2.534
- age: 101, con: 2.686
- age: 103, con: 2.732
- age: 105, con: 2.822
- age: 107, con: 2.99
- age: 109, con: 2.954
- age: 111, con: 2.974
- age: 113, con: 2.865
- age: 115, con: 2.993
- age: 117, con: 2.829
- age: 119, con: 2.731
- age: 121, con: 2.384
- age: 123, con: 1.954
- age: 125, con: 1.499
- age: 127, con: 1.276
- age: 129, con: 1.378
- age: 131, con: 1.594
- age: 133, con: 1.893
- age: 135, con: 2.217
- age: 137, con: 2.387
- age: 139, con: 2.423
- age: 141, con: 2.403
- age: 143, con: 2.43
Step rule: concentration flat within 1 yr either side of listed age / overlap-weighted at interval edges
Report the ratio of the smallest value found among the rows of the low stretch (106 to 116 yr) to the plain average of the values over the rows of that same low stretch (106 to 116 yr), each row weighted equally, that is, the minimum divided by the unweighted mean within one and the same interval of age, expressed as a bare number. 1.0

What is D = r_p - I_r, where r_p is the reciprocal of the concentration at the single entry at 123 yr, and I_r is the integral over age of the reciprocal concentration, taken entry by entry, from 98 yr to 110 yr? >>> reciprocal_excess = -3.8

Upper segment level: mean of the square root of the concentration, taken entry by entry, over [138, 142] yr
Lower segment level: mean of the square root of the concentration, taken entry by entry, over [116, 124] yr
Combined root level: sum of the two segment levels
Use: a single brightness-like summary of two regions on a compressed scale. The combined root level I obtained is 3.12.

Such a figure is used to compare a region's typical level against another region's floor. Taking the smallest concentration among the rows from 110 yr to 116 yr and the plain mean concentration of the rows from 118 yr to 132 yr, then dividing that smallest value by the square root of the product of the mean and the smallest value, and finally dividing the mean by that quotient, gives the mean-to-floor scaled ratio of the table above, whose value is 1.46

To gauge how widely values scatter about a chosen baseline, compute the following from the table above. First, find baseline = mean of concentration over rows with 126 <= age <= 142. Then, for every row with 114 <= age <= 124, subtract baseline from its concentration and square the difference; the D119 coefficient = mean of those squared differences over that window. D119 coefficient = 0.5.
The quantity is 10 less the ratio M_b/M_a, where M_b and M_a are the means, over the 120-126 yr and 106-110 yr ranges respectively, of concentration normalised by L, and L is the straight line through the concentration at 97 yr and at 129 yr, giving 9.13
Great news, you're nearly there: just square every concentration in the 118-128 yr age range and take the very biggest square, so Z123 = 7.5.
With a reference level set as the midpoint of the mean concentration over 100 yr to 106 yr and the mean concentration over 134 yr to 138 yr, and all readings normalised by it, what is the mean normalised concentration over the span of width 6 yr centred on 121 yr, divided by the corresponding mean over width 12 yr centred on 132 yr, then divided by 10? 0.132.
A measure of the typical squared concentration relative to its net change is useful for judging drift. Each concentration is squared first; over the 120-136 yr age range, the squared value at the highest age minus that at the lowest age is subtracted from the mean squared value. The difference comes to 4.1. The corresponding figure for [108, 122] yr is 11.0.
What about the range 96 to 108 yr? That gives 4.7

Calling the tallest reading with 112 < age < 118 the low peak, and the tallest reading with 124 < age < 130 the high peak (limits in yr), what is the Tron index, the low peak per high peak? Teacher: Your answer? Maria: 2.0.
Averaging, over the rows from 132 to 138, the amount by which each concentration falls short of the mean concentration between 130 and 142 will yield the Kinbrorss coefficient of 0.0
